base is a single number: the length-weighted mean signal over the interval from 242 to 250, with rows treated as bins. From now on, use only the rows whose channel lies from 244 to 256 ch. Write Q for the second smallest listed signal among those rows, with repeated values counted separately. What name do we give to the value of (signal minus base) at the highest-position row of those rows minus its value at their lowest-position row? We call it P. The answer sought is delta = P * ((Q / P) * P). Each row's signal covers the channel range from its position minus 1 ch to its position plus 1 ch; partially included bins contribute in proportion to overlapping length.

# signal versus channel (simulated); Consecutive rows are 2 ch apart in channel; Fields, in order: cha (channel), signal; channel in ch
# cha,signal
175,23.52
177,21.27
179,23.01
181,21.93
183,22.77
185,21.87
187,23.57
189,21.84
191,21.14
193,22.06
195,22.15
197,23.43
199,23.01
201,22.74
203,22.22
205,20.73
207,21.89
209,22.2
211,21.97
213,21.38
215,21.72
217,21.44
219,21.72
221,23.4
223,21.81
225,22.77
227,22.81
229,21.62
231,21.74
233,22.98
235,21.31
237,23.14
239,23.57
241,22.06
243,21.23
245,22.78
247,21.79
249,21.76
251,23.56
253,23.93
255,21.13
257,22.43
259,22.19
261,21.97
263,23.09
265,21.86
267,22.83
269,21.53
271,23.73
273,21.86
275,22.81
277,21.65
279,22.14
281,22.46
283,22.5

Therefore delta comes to -36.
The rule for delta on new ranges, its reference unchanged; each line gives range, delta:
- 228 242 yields 10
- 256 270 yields -20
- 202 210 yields 0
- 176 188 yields 50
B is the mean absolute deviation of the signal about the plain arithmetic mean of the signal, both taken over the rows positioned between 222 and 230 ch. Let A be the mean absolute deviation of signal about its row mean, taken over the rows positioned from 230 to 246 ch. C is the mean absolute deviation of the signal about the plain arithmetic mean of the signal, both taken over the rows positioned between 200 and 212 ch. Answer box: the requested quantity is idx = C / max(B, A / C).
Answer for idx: 0.24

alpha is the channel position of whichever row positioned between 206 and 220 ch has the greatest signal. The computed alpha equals 209 ch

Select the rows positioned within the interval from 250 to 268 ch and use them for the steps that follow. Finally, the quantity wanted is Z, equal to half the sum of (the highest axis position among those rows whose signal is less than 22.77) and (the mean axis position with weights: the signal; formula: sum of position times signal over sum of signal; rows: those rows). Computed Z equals 262.0 ch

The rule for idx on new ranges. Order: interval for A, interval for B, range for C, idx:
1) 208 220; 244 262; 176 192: 1.02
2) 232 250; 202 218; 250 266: 0.78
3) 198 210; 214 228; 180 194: 0.60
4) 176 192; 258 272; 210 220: 0.05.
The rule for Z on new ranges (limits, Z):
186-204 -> 199.0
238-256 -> 251.0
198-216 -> 211.0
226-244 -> 239.0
